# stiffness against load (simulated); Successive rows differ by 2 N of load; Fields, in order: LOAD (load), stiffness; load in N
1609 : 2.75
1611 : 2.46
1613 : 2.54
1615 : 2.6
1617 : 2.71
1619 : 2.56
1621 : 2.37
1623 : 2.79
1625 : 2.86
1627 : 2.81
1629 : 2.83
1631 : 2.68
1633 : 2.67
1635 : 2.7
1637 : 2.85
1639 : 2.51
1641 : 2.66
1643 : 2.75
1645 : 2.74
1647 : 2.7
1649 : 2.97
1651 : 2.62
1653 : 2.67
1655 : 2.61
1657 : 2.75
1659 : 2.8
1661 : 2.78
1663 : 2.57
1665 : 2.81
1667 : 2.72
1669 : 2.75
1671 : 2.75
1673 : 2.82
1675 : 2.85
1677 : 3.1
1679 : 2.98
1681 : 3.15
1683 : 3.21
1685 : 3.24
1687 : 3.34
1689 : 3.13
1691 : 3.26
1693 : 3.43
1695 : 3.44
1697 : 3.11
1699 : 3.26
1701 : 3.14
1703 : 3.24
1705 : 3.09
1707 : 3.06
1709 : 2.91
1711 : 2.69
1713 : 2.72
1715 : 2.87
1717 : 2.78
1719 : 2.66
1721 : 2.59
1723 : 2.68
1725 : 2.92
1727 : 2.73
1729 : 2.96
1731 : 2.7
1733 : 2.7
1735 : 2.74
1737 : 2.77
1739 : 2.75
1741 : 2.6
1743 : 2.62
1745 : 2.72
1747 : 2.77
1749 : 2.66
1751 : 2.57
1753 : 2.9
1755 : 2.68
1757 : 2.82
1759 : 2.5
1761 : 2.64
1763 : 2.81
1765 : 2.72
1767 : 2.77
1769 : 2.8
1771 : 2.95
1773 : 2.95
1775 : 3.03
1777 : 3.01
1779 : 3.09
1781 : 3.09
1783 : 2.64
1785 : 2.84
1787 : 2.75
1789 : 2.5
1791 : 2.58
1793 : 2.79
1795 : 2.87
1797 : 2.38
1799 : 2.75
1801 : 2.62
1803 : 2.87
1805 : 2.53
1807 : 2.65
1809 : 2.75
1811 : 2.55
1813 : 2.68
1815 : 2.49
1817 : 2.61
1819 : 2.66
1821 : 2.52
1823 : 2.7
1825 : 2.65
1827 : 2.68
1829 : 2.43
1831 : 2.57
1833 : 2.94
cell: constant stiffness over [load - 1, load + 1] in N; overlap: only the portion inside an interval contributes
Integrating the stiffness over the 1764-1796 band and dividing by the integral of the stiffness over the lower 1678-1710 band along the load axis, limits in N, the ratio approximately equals 0.89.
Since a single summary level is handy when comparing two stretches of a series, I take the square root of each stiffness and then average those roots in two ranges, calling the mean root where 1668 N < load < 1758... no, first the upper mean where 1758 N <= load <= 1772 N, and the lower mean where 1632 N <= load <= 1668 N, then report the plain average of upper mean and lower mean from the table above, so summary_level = 1.65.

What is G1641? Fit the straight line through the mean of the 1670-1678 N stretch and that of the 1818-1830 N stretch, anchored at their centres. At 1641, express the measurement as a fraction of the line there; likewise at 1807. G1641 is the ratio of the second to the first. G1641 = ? 1.11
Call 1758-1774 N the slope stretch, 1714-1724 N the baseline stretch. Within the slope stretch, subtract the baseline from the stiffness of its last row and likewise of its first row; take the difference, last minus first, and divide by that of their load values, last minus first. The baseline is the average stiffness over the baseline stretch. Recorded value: 0.03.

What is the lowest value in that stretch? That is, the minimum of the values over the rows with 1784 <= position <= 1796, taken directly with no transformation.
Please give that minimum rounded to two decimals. 2.50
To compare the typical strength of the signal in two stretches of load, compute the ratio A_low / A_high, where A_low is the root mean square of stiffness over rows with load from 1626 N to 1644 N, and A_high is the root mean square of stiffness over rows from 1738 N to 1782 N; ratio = 0.97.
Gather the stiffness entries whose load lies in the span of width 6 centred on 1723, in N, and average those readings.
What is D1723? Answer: 2.73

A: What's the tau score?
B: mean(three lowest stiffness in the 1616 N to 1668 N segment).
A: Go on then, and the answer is 2.48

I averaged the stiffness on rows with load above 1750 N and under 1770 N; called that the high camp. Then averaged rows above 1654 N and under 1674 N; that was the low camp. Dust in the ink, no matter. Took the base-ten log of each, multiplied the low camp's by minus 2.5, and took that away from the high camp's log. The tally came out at 1.53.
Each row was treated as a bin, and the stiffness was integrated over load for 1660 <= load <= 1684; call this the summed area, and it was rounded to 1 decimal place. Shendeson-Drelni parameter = 69.0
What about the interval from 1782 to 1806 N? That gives 64.2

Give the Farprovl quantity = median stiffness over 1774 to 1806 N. 2.77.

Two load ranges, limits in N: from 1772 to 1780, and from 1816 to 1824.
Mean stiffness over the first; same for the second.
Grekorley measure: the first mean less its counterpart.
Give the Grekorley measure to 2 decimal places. 0.40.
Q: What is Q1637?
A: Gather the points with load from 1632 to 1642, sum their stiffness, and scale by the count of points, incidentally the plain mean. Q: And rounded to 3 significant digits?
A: 2.68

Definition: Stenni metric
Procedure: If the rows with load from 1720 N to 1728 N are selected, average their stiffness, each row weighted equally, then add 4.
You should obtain 6.73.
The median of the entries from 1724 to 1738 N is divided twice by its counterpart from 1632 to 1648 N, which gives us 0.38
